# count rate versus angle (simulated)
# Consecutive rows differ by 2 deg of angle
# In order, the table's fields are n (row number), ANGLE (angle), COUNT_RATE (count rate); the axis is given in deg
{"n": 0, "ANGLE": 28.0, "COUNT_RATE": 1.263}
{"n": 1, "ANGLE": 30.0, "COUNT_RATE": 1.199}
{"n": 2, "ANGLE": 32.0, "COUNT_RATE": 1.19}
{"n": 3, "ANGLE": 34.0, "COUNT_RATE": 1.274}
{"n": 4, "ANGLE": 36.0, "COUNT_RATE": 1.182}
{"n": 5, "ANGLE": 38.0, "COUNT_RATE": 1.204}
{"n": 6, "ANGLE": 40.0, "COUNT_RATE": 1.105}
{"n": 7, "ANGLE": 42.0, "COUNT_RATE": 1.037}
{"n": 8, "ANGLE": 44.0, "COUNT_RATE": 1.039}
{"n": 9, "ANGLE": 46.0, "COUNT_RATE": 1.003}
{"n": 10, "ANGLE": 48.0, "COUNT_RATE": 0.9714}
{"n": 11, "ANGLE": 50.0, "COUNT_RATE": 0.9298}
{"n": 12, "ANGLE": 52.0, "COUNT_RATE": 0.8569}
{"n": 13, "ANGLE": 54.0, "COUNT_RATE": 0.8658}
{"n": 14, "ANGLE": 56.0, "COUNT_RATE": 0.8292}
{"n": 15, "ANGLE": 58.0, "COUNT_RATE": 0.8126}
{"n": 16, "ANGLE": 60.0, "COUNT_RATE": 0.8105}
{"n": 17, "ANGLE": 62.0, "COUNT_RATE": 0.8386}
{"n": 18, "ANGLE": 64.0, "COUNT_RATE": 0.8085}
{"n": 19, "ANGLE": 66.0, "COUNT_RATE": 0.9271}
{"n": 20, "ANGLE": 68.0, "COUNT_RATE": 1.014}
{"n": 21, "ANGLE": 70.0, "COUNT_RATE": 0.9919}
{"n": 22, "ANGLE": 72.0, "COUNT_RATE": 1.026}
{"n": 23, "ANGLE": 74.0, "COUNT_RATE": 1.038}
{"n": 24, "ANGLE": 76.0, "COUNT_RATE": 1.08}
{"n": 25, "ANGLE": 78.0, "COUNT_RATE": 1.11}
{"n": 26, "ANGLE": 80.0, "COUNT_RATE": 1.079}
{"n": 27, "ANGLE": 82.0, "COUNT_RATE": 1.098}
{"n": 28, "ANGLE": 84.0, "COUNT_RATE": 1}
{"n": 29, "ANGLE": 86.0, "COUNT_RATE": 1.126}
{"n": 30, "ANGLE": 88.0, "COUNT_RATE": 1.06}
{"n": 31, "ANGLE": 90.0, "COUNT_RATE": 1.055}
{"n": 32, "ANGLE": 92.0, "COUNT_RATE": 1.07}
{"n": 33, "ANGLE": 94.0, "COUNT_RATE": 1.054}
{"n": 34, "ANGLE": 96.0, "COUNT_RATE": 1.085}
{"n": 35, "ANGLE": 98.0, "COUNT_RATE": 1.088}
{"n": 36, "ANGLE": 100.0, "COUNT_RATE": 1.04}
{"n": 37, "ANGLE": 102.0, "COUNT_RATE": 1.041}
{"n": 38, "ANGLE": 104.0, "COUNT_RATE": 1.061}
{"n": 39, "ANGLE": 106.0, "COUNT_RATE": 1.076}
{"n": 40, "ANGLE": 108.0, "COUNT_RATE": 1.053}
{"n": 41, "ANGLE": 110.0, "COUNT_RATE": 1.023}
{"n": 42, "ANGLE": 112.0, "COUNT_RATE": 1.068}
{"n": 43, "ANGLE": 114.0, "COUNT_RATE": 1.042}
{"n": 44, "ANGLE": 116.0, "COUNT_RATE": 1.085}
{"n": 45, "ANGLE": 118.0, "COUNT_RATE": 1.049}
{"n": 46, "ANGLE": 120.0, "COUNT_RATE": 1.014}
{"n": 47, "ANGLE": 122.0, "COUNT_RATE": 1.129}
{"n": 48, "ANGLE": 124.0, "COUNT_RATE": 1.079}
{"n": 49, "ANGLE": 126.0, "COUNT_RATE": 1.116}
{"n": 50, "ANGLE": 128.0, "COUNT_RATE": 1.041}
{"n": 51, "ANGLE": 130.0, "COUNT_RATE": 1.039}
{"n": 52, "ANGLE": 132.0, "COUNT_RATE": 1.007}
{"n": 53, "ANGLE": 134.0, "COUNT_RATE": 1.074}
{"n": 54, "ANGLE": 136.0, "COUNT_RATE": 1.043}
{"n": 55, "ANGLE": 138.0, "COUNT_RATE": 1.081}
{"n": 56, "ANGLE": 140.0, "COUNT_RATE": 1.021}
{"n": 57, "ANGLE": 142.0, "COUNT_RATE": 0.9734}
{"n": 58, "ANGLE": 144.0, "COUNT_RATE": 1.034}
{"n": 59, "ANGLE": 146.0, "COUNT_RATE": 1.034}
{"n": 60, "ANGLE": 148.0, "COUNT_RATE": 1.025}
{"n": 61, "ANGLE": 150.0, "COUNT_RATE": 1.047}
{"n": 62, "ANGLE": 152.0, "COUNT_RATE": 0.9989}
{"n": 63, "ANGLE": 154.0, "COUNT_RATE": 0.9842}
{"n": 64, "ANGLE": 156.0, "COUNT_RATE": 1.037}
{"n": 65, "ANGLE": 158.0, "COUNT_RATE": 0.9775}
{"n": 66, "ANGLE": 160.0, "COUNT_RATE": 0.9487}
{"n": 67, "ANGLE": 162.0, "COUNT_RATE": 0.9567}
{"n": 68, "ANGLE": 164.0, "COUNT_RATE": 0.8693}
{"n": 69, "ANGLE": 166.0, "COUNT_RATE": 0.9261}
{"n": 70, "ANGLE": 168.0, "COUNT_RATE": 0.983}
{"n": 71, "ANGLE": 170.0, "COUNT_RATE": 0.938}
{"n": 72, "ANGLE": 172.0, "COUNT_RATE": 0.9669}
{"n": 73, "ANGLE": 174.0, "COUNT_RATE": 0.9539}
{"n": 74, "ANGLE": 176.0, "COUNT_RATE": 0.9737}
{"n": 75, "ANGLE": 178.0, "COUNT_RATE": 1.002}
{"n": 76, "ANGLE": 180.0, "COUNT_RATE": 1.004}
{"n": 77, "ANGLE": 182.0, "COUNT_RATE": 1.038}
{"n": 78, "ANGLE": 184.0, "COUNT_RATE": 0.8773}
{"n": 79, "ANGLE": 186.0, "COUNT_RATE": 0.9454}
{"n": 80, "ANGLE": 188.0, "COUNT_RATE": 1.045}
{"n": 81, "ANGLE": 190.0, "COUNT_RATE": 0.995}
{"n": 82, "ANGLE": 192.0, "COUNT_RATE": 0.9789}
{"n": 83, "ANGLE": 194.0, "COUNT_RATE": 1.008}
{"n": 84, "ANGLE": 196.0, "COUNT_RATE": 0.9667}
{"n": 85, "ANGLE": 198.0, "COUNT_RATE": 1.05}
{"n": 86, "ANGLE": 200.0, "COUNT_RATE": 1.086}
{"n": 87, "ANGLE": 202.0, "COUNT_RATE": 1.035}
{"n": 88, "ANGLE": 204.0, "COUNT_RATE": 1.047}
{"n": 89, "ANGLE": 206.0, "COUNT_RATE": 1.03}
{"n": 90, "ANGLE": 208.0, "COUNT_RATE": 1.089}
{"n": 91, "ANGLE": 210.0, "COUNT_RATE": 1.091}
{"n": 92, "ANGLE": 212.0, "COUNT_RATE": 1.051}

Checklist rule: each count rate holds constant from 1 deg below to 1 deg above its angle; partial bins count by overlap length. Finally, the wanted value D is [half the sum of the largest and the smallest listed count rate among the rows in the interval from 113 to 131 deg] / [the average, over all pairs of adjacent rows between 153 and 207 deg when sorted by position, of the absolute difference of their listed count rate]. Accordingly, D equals 24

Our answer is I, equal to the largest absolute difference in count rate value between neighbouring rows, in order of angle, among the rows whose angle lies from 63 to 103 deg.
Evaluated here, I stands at 0.126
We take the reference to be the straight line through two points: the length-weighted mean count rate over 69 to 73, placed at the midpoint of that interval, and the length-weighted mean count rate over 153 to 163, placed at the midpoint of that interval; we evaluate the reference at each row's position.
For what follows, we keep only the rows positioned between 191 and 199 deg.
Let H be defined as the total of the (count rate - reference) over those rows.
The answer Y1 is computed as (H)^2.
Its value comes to 0.02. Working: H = 0.13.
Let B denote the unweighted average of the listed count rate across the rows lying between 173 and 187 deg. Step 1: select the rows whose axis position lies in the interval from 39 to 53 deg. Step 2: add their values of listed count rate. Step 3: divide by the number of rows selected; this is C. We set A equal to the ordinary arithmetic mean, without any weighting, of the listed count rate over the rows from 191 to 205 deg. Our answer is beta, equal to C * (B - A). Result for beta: -0.05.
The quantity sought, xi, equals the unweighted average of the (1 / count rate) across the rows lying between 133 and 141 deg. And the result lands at 0.95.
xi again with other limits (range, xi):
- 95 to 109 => 0.94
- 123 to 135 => 0.95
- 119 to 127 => 0.92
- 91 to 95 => 0.94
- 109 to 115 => 0.96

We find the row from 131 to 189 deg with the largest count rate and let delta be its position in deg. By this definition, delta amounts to 138.0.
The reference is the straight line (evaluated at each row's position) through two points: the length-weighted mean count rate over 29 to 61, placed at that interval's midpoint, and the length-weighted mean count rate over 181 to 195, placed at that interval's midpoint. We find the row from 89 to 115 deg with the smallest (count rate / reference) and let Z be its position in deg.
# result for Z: 110.0 deg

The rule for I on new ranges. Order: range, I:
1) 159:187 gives 0.161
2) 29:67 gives 0.119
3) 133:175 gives 0.087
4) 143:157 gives 0.053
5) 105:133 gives 0.115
